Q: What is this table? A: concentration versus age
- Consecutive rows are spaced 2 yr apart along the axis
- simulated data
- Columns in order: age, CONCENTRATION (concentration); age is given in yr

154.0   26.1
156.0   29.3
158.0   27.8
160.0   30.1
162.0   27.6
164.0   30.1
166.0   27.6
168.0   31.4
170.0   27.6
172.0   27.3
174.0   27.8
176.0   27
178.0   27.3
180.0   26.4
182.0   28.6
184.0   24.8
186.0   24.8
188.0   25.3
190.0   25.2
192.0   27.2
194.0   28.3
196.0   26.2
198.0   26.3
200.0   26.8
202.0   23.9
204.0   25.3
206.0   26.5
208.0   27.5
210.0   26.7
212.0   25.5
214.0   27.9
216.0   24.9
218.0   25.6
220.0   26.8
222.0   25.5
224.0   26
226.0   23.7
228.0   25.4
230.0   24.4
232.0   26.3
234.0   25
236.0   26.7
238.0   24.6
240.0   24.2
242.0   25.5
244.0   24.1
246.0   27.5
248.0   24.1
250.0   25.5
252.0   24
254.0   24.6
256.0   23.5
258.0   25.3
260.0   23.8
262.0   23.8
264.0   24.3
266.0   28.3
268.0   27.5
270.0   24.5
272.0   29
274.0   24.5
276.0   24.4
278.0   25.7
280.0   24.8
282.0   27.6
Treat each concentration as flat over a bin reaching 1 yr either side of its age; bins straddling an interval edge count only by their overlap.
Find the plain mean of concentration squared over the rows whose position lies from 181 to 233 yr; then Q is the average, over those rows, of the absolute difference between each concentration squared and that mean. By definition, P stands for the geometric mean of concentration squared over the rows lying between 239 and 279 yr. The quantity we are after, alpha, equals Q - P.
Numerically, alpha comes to -579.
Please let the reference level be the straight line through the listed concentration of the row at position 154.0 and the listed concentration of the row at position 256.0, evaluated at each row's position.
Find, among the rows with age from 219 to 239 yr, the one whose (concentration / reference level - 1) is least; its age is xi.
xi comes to 226.0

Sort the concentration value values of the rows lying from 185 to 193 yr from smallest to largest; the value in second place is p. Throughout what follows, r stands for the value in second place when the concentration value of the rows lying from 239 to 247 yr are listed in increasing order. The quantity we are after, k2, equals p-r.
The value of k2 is 1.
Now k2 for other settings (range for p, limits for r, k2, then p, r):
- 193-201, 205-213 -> 0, 26.3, 26.5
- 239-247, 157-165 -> -4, 24.2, 27.8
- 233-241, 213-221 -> -1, 24.6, 25.6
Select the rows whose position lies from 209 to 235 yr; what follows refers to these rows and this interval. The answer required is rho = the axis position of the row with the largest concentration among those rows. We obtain 214.0 yr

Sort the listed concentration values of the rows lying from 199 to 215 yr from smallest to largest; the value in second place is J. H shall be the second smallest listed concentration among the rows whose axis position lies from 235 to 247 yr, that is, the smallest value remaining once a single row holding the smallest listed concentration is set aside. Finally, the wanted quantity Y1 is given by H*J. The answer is 612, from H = 24.2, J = 25.3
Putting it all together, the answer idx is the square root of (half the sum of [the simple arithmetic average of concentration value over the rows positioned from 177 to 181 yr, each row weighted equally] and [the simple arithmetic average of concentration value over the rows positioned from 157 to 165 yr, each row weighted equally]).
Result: 5.28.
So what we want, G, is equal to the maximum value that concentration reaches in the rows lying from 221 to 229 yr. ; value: 26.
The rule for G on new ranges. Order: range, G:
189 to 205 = 28.3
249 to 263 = 25.5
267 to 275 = 29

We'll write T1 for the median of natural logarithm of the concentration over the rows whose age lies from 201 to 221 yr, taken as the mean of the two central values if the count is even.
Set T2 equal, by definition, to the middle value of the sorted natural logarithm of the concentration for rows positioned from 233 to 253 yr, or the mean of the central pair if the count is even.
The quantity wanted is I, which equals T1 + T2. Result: 6.47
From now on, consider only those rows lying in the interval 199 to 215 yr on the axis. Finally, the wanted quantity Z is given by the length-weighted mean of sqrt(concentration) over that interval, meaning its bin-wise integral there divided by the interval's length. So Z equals 5.12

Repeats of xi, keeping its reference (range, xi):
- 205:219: 216.0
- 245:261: 256.0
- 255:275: 256.0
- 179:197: 184.0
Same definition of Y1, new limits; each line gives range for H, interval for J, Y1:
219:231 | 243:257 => 586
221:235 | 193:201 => 642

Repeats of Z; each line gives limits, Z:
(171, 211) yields 5.14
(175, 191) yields 5.11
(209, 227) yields 5.08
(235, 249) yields 5.02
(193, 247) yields 5.08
